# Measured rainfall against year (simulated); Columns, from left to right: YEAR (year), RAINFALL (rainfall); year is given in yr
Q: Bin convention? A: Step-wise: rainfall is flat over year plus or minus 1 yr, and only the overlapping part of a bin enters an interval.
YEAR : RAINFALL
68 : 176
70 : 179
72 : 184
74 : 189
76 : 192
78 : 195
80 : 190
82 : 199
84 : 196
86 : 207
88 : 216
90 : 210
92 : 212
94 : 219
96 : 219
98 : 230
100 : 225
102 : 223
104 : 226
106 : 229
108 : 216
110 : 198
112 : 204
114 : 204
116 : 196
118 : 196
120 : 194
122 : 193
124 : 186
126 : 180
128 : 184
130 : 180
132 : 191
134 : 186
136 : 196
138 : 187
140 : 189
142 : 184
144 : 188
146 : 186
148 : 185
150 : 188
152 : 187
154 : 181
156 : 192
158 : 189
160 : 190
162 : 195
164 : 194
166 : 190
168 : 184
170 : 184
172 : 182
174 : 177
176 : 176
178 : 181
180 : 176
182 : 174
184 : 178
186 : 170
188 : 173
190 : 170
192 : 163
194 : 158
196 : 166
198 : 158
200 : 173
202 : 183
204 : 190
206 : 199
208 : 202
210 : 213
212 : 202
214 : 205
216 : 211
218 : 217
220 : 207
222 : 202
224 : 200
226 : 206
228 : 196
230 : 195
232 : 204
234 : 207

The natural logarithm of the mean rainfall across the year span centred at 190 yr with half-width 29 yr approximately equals 5.22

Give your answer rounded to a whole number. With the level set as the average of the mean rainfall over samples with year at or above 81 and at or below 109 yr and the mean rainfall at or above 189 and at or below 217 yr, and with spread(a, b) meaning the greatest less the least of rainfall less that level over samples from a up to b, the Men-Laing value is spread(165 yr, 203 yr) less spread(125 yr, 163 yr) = 16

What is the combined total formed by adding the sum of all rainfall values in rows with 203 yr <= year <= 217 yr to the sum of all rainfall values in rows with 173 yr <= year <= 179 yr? 1956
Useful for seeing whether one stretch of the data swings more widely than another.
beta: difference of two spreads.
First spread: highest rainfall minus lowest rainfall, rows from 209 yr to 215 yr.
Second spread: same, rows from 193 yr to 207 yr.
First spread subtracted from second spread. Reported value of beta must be 30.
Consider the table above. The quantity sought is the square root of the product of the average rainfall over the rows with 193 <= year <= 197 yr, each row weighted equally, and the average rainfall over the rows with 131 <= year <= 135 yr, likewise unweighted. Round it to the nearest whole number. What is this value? 175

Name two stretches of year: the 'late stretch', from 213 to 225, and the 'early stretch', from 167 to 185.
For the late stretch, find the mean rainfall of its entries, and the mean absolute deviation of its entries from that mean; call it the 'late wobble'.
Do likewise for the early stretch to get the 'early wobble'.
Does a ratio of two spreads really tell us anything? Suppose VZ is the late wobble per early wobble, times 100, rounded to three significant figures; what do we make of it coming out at 144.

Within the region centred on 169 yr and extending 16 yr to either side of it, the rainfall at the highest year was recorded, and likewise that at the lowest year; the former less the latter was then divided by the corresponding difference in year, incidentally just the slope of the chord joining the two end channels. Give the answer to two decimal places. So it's -0.10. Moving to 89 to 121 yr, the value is -0.53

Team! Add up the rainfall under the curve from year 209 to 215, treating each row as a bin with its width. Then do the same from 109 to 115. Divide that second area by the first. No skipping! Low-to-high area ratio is 0.98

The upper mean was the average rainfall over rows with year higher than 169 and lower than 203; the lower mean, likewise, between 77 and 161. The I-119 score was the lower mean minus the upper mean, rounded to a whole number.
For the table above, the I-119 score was 26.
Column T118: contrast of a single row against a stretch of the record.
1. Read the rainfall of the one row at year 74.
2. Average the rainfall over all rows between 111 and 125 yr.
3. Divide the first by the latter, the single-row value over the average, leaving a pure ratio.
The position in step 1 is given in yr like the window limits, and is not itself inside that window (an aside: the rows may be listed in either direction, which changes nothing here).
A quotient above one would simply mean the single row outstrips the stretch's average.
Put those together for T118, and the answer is 0.96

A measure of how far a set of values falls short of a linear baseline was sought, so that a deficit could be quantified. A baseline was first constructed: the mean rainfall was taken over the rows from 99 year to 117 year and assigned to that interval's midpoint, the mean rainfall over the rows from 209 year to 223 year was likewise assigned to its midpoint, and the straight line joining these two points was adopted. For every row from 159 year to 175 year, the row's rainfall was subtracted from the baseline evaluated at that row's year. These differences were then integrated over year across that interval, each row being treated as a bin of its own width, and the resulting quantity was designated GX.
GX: 377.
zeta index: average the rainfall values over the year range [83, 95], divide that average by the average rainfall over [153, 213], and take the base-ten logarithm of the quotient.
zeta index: 0.062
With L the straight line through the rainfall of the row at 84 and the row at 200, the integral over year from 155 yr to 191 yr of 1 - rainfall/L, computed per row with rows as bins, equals -1 yr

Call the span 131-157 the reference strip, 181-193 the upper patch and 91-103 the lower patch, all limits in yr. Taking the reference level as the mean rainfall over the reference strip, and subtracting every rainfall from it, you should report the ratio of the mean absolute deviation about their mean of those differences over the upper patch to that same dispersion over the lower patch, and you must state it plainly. 0.8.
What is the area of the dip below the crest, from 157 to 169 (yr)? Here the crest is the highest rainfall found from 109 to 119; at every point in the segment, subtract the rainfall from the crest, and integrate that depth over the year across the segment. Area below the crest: 164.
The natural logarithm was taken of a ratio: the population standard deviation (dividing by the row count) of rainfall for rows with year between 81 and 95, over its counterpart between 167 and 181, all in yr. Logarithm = 0.85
